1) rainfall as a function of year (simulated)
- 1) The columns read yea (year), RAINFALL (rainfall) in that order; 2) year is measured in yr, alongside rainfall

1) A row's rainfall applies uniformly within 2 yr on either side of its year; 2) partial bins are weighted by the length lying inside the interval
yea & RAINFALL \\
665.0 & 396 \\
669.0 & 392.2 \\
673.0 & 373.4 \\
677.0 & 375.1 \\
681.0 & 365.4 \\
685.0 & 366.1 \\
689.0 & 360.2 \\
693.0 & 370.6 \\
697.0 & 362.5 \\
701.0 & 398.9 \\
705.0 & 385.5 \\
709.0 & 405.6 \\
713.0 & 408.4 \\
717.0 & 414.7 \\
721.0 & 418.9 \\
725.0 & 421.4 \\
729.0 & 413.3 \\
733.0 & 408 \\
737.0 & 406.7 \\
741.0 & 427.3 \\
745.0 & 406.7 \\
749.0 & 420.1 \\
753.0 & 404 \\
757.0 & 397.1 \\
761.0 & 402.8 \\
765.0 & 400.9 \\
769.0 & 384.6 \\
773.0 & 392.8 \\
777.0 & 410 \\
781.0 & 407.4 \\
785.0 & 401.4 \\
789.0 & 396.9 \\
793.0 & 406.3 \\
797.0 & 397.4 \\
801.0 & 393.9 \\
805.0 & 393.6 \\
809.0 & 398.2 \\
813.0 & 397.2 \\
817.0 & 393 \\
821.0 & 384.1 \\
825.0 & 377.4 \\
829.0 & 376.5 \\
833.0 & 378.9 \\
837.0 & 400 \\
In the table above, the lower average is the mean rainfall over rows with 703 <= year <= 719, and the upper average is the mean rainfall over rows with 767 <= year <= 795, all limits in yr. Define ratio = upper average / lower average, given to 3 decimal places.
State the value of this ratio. 0.991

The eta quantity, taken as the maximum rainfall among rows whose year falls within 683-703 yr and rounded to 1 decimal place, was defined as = 398.9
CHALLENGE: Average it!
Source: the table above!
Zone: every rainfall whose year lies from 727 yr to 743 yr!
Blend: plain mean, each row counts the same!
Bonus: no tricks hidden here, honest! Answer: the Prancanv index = 414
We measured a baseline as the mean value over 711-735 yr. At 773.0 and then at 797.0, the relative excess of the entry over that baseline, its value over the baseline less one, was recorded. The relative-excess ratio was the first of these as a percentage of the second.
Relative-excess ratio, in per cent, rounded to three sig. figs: 128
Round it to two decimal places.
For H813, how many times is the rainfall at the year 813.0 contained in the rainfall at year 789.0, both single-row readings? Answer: 1.00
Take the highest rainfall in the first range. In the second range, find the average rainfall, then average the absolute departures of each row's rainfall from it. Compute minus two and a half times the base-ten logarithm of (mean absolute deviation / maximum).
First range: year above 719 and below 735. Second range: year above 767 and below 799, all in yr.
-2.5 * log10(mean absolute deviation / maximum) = 4.50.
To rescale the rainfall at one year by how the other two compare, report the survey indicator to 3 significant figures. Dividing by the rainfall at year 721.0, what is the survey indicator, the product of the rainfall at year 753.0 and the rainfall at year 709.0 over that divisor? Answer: 391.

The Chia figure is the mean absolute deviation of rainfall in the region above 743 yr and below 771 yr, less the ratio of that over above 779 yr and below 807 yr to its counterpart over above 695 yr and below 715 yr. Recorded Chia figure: 6.6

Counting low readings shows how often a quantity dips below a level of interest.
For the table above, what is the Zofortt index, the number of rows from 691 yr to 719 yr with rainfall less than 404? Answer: 4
